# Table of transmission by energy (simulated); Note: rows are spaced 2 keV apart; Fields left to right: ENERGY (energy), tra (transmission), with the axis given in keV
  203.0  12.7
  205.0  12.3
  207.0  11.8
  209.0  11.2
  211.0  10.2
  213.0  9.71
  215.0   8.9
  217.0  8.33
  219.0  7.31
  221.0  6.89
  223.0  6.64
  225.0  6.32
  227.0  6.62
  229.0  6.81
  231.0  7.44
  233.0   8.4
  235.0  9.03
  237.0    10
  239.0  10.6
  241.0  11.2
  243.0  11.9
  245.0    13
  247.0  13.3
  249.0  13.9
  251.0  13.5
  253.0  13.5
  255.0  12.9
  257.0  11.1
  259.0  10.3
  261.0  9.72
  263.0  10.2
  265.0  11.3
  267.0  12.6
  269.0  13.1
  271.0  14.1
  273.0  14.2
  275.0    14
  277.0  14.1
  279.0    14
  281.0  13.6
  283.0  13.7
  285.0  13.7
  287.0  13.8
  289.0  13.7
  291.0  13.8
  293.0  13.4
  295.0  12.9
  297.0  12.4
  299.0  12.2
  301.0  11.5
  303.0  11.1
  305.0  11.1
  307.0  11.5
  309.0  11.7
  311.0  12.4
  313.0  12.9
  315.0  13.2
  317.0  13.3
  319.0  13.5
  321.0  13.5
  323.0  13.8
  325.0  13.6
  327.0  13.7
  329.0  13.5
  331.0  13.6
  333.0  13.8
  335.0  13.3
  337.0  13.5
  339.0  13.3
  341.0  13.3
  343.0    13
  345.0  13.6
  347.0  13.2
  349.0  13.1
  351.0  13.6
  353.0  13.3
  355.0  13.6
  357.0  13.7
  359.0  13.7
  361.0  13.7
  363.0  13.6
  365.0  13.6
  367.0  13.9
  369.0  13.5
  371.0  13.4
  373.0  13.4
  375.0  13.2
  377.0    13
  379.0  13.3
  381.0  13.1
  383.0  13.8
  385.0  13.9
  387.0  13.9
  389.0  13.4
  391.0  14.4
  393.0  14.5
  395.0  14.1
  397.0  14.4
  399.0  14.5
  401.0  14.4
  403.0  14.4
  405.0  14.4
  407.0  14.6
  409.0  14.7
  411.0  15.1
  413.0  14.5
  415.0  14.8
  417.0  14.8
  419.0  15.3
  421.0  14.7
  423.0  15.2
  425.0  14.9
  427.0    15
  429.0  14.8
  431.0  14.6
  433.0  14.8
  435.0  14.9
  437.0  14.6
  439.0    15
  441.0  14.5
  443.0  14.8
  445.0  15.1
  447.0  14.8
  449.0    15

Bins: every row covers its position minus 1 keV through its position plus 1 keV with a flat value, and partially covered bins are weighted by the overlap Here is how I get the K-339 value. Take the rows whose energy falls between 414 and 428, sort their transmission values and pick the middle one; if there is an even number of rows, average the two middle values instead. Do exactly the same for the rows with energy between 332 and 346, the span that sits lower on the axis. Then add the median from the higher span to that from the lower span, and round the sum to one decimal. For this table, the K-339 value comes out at 28.2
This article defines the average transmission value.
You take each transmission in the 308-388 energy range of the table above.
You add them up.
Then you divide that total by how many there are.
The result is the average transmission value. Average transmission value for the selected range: 13.4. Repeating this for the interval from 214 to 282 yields 10.8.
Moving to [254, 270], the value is 11.4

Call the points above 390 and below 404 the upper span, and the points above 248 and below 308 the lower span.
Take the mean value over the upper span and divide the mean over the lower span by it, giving 0.883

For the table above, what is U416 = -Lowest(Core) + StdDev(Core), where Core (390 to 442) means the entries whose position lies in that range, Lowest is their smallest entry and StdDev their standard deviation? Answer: -13.8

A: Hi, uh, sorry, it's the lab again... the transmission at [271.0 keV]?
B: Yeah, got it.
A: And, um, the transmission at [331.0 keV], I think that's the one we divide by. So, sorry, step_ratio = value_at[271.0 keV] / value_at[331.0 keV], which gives 1.04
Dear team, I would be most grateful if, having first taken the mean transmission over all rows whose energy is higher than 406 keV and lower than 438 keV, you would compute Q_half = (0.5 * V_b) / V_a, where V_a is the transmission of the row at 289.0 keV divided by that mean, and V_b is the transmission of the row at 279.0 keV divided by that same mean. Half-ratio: 0.511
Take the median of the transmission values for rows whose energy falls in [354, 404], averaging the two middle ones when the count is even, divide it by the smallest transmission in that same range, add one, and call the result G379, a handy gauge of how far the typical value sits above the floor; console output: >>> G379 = 2.05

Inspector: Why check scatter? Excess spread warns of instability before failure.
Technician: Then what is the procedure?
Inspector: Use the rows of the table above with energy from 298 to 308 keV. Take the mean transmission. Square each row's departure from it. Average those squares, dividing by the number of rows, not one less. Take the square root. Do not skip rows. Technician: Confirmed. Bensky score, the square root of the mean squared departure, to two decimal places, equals 0.40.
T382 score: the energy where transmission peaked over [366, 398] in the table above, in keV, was 393.0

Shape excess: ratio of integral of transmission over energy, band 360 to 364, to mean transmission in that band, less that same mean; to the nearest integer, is -10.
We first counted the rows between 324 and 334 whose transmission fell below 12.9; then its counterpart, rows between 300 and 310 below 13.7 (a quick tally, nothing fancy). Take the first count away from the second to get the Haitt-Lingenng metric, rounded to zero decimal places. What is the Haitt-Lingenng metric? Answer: 5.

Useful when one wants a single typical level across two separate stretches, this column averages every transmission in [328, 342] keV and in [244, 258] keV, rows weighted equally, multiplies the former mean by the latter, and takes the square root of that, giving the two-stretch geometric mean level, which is 13.2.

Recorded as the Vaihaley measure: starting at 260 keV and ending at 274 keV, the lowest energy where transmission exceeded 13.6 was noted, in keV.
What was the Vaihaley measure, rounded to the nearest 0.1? 271.0 keV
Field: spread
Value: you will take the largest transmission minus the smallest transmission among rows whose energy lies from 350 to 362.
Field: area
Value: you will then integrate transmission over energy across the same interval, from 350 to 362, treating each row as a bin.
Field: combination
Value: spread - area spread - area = -163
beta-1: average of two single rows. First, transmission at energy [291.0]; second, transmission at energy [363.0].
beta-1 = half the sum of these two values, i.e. 13.7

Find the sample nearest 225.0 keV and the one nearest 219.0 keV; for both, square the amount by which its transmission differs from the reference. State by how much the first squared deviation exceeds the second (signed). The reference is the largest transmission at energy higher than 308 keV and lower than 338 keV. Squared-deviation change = 14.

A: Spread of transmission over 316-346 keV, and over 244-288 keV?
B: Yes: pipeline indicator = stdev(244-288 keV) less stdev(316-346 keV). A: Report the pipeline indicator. 1.2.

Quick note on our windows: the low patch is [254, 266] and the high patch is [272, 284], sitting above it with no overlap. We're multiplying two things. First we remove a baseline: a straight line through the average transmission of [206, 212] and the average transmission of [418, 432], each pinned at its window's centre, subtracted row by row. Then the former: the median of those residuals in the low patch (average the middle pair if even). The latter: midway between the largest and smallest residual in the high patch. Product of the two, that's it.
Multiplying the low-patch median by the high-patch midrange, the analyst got -2.0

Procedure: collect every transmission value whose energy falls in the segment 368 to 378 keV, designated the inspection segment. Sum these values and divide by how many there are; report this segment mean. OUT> 13.3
